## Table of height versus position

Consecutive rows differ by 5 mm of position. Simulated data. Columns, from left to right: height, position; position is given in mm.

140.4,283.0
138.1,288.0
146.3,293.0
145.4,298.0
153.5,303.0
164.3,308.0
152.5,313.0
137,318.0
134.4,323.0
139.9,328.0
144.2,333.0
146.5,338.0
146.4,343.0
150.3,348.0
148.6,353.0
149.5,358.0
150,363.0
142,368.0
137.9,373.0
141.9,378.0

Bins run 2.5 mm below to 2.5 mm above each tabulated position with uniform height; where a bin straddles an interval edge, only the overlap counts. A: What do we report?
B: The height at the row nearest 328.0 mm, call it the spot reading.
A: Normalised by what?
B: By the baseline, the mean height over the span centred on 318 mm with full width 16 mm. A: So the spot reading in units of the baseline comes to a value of 0.99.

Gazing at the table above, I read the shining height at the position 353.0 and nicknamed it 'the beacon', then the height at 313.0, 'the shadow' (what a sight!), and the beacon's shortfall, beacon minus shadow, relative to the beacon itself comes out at -0.026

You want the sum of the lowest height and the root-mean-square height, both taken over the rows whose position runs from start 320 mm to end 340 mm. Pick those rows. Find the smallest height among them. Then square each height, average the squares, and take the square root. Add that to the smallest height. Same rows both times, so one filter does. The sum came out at 276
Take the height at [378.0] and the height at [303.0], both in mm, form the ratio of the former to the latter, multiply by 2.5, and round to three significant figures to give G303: 2.31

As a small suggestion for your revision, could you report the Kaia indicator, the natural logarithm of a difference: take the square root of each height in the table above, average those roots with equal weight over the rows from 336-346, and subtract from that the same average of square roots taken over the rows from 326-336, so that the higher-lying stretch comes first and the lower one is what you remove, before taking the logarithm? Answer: -1.7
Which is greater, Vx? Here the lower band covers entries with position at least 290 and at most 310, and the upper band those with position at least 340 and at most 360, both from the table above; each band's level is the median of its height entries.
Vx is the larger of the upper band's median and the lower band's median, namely 150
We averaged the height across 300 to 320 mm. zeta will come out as 152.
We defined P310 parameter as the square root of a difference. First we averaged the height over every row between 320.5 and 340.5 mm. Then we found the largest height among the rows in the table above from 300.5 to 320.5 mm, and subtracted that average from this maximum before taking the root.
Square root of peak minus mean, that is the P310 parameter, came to 4.8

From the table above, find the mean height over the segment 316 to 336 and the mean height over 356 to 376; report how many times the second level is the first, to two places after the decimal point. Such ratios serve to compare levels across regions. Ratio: 1.04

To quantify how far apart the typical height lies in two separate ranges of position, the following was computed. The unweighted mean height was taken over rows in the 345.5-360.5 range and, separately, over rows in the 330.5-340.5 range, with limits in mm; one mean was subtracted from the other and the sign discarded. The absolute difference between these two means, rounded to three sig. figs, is 4.12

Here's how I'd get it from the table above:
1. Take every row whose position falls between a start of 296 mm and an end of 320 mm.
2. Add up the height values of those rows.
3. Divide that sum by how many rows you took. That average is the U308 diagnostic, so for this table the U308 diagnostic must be 151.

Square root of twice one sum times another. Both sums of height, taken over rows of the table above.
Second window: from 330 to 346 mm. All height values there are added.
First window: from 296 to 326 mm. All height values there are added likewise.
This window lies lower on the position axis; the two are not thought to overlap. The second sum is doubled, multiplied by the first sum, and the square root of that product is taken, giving 881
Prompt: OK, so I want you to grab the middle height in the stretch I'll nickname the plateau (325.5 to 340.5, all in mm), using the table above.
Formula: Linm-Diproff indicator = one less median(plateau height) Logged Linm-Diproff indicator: -143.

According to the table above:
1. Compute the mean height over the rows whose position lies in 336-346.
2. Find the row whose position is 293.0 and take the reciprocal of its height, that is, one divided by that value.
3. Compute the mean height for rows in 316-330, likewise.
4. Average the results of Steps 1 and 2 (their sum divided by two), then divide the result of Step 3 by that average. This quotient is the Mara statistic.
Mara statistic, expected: 1.87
